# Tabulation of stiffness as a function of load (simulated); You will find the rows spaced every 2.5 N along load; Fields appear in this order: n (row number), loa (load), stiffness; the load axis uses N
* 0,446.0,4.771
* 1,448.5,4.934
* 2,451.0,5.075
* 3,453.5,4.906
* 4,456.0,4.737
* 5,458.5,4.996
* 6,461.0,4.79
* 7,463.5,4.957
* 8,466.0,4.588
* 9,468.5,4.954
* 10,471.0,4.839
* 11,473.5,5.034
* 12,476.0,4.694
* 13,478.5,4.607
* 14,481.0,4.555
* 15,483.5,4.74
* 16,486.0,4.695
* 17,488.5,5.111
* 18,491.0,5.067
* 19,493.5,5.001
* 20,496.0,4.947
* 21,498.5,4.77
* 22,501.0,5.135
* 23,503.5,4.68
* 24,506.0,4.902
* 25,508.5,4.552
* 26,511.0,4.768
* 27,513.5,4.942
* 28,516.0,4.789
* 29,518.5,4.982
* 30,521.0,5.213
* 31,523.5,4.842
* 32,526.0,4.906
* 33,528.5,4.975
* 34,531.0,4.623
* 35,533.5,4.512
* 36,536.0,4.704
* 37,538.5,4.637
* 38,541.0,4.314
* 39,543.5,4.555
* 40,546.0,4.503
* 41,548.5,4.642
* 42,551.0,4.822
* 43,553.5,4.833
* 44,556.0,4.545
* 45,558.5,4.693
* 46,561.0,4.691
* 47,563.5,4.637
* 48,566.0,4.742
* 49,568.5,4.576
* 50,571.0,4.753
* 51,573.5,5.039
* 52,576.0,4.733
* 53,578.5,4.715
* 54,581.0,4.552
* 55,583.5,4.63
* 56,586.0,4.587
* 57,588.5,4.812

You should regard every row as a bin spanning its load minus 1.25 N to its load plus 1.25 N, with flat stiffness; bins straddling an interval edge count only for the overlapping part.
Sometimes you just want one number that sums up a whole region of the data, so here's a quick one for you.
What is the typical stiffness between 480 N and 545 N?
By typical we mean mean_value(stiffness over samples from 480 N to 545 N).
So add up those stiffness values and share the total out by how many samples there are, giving 4.80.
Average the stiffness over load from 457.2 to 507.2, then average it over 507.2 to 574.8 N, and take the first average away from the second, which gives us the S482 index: -0.120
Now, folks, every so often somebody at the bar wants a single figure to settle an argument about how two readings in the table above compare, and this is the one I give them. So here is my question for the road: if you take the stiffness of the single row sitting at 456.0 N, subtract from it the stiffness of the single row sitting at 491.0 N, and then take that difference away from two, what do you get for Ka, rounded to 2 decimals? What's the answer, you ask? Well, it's 2.33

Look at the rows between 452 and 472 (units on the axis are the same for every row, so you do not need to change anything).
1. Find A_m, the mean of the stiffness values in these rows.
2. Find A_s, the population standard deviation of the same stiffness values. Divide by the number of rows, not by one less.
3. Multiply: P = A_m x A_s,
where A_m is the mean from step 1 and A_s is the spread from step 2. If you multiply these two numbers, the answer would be 0.62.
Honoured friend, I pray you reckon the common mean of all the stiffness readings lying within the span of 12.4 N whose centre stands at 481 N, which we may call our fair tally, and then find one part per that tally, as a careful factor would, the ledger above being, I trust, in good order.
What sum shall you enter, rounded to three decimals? 0.215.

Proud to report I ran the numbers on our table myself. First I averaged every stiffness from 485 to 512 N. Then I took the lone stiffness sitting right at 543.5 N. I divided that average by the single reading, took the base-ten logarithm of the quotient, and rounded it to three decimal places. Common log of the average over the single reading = 0.030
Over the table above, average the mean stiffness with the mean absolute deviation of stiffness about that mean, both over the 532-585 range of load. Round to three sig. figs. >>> 2.38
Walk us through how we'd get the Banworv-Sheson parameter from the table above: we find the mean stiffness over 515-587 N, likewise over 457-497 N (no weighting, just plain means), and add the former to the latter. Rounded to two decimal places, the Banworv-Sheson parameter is 9.56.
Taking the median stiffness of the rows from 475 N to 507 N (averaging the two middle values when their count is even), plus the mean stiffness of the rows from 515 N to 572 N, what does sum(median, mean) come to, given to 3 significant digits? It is 9.49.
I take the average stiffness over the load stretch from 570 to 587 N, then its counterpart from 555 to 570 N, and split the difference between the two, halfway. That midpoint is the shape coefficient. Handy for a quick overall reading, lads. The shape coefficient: 4.68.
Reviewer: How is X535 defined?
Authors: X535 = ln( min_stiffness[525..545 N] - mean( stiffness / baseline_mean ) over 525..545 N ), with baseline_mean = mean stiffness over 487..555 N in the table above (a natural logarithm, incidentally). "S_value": 1.21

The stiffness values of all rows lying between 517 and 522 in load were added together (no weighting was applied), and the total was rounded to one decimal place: 10.2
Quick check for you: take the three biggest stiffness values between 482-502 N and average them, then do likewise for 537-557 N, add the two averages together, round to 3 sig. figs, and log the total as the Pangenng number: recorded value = 9.87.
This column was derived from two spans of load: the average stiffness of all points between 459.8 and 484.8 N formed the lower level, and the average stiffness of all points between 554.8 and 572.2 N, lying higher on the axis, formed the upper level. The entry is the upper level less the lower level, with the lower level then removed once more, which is -4.89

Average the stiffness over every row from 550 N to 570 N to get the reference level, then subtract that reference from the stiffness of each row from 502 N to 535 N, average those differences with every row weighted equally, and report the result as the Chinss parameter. 0.13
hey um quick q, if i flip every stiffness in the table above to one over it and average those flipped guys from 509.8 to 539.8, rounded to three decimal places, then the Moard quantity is 0.208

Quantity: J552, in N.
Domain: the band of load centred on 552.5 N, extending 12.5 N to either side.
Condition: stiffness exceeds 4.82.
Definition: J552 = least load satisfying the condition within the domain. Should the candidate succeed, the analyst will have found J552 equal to 551.0 N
